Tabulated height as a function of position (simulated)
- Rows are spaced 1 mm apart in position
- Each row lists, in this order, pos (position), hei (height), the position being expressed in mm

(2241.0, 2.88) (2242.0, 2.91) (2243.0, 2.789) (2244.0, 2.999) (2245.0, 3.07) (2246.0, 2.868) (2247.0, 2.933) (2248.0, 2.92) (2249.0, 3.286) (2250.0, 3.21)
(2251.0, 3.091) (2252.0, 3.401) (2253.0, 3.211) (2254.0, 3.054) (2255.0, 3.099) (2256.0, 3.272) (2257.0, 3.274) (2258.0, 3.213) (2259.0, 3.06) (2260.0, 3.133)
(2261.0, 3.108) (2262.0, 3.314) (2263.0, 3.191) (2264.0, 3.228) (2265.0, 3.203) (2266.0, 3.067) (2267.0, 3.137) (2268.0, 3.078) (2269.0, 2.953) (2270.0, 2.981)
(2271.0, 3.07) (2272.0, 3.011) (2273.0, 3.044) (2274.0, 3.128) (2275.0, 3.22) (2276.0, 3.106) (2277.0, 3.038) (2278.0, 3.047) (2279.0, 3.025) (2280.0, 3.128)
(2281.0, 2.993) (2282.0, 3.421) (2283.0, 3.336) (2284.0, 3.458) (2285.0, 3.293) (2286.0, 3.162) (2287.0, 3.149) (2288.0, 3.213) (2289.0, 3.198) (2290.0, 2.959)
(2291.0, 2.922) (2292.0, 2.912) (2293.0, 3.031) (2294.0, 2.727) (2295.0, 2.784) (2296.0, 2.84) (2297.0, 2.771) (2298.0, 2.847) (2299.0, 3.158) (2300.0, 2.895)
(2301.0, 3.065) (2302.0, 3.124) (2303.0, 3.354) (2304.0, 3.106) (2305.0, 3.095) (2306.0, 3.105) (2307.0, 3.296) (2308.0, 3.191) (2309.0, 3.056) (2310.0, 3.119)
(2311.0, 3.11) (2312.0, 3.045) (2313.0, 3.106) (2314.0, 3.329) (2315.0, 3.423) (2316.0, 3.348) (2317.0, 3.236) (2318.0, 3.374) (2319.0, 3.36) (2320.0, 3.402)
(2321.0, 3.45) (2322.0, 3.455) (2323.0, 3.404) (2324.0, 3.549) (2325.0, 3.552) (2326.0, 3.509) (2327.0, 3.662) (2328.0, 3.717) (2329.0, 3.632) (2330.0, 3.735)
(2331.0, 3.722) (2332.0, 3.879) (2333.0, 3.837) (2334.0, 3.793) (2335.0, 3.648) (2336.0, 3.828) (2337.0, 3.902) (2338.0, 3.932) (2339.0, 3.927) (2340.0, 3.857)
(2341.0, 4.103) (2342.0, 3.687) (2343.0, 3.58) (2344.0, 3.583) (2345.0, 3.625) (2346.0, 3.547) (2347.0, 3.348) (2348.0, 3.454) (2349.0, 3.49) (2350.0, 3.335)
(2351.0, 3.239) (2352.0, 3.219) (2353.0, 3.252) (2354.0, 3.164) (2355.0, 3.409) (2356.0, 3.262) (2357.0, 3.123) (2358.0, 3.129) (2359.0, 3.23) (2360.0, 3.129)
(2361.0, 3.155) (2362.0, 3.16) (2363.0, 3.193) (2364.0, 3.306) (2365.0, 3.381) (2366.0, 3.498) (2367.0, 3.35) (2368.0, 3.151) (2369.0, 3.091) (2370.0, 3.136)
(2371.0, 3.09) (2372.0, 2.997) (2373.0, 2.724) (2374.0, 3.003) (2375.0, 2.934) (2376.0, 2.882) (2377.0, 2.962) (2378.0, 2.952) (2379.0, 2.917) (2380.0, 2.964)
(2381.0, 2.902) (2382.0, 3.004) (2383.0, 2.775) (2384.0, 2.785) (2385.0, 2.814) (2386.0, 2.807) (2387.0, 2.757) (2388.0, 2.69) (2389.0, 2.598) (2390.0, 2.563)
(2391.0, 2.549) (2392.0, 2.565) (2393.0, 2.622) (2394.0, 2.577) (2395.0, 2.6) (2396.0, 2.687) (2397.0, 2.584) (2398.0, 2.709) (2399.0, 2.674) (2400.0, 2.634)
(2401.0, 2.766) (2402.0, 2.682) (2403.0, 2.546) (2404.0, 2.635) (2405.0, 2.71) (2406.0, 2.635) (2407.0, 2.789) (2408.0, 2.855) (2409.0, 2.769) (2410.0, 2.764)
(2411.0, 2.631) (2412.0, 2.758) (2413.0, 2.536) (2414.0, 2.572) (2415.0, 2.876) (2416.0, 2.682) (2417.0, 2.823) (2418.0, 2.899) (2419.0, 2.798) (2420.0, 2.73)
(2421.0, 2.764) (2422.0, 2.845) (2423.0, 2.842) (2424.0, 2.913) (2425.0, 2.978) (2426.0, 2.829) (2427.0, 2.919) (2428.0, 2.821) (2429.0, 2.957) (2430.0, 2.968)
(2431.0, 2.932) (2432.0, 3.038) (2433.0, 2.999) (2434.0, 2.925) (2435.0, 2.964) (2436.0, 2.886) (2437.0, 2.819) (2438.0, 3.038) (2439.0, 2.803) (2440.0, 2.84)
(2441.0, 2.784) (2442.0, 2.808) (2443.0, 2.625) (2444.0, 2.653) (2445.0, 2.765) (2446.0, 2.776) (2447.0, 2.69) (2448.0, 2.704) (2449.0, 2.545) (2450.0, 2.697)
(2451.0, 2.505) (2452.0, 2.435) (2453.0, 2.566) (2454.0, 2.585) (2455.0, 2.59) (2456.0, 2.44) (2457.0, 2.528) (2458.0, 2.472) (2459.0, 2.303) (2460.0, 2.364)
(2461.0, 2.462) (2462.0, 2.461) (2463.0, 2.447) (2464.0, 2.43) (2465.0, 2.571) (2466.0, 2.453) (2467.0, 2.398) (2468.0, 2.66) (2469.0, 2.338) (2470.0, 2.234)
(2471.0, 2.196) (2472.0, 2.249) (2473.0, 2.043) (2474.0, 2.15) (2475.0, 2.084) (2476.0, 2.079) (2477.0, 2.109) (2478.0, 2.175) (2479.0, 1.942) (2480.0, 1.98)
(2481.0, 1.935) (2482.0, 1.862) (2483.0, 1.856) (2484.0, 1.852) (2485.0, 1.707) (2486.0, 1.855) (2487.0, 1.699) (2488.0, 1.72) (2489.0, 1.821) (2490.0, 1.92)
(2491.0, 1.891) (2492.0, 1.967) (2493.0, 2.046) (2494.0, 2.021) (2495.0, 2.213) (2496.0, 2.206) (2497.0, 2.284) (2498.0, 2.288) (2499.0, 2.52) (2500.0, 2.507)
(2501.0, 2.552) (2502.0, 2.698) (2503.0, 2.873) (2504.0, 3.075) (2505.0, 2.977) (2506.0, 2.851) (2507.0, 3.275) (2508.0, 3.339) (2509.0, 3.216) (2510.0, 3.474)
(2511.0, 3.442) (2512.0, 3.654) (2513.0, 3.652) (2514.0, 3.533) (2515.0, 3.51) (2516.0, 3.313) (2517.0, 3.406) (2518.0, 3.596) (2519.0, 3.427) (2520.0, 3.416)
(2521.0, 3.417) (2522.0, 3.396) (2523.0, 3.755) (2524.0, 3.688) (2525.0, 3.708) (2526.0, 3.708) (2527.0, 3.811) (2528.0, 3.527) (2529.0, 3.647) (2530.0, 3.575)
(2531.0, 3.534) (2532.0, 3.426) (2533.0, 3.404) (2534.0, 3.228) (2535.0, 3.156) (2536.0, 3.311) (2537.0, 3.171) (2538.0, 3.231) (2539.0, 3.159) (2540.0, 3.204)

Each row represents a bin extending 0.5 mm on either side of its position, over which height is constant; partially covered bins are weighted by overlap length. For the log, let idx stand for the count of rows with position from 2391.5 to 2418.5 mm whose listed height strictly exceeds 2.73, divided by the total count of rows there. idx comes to 0.33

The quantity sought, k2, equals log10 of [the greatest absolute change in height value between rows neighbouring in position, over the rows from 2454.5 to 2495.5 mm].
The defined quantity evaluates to -0.49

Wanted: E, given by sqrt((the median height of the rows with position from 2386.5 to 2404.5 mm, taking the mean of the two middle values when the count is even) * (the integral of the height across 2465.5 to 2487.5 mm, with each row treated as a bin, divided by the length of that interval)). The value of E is 2.34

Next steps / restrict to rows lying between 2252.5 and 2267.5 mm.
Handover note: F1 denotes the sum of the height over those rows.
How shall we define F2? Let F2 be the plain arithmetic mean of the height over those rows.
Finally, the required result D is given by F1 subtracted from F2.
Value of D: -44.4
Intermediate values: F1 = 48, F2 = 3.17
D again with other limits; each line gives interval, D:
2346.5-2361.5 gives -45.7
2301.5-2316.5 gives -44.6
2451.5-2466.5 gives -34.6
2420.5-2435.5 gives -40.8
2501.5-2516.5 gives -45.6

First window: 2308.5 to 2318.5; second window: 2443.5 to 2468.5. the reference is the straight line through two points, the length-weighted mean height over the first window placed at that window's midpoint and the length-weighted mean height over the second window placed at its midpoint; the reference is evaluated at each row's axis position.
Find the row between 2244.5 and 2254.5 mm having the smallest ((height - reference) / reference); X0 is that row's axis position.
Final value 2246.0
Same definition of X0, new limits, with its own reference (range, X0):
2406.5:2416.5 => 2413.0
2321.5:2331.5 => 2323.0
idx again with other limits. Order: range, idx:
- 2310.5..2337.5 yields 1.00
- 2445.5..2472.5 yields 0.04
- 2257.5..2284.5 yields 1.00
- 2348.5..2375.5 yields 0.96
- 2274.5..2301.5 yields 0.96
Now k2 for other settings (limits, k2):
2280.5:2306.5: -0.37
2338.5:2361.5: -0.38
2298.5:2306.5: -0.58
